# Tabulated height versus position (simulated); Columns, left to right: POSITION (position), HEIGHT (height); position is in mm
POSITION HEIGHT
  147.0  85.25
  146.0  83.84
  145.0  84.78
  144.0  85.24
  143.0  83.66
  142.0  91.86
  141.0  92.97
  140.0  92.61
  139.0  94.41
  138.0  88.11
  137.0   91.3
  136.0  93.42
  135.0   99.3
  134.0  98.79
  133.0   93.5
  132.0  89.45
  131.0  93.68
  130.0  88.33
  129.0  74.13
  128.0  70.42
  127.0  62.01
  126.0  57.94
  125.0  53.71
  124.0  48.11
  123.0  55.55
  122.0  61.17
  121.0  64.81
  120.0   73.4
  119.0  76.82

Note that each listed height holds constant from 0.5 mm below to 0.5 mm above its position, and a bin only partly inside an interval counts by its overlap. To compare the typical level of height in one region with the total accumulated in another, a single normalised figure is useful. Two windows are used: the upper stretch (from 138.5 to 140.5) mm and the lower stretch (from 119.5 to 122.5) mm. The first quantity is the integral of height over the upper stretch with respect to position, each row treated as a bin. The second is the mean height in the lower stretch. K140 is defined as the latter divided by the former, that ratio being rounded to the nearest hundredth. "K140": 0.36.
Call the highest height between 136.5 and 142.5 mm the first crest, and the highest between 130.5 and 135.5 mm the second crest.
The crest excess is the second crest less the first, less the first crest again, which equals -90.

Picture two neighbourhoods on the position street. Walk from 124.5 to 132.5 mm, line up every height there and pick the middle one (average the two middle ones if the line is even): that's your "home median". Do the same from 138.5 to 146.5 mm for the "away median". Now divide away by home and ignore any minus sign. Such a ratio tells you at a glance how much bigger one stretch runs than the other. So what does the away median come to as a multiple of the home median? 1.2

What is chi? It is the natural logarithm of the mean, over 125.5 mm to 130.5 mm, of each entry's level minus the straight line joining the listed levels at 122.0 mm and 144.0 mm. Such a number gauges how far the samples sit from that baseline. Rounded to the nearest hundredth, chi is 1.04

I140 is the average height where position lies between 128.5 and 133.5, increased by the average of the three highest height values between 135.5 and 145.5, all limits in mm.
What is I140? 181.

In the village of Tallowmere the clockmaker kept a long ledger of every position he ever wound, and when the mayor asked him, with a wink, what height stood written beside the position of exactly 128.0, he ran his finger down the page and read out 70.42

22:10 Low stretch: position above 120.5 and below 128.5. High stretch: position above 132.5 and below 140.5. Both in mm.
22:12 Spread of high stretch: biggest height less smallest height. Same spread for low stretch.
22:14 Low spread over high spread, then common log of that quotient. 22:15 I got 0.30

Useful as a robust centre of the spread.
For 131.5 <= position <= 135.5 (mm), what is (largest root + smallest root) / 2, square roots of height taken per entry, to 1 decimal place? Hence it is 9.7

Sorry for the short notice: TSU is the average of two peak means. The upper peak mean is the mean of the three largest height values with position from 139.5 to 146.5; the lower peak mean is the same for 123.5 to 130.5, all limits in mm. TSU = 85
